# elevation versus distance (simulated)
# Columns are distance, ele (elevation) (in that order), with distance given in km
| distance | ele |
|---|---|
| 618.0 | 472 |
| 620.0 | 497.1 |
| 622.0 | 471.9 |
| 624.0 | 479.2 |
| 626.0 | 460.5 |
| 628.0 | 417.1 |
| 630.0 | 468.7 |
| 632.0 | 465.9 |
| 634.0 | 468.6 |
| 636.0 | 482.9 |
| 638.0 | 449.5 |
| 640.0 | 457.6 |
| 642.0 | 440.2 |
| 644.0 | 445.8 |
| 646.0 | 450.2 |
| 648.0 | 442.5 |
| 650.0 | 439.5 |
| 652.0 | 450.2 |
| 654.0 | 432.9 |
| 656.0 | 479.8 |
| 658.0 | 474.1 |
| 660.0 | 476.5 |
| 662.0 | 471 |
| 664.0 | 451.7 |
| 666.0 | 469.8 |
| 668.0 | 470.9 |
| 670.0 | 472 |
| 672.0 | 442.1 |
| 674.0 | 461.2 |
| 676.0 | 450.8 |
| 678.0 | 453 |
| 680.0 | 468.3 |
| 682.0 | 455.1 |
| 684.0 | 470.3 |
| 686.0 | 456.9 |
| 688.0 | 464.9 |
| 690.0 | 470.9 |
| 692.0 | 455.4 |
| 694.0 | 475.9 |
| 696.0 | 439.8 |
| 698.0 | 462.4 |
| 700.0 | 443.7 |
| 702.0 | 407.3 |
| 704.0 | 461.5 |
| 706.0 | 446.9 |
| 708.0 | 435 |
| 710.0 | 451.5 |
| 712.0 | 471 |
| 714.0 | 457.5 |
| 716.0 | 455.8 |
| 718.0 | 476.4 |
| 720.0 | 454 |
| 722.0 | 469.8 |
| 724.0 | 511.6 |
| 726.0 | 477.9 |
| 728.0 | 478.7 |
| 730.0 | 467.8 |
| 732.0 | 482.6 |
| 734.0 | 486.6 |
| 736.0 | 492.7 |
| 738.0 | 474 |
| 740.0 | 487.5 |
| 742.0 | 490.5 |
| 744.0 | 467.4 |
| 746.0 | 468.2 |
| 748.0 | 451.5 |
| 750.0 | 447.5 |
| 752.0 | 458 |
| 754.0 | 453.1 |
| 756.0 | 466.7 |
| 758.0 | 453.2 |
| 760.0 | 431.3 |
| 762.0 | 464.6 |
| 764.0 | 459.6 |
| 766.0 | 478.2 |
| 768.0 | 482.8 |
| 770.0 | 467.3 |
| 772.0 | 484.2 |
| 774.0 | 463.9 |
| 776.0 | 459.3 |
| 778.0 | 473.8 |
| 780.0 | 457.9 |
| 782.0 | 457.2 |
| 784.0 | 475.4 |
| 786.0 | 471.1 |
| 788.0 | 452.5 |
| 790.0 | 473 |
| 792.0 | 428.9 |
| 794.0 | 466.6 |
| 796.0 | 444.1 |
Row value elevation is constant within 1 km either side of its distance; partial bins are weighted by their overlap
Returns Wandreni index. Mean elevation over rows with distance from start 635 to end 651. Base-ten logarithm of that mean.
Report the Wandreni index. 2.65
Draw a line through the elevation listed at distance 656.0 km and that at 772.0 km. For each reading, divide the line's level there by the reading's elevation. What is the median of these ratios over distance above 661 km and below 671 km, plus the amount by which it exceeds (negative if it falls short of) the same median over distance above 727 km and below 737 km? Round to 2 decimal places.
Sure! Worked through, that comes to 1.04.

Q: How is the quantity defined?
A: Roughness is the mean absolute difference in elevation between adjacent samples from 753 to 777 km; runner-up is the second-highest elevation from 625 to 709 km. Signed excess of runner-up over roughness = 465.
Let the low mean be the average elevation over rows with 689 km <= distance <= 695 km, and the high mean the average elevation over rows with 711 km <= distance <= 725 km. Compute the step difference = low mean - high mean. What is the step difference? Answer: -3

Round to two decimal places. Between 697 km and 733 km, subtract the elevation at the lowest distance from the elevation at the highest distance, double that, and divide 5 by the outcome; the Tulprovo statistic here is 0.12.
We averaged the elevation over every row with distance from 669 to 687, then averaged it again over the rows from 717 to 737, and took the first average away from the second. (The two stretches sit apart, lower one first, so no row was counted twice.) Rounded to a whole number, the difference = 21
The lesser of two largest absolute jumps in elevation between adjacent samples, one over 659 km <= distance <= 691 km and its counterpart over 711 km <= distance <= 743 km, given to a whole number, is 30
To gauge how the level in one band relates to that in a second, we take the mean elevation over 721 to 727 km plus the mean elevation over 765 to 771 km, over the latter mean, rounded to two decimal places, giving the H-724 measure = 2.02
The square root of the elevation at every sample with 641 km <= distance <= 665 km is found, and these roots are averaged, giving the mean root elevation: 21.3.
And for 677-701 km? 21.4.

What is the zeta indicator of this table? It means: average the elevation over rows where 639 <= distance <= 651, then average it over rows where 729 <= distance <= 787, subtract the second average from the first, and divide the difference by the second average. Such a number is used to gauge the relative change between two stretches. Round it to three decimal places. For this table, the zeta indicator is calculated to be -0.047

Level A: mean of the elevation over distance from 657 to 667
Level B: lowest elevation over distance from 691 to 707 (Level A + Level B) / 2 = 438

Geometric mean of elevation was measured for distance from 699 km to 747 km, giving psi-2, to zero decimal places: 467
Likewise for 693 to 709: 446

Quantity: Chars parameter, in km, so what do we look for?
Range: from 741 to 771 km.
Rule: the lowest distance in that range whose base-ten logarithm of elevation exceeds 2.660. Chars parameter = 742.0 km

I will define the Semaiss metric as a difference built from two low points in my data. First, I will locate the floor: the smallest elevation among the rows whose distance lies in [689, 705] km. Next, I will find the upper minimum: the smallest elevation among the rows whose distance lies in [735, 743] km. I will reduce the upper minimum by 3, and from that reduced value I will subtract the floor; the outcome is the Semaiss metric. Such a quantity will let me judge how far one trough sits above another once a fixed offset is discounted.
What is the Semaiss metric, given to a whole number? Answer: 64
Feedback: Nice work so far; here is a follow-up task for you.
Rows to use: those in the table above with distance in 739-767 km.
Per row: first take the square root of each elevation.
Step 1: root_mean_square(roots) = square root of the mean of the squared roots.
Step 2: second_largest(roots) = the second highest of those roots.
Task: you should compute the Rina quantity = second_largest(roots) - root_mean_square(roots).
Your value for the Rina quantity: 0.57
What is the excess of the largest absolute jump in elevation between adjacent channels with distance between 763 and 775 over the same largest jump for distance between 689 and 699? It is -16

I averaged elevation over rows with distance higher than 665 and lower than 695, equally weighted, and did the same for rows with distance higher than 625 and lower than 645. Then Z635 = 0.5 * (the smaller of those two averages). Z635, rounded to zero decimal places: 228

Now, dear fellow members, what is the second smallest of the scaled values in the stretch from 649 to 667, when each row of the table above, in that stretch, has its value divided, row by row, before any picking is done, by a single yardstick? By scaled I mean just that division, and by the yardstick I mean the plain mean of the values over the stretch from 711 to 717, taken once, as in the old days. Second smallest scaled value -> 0.95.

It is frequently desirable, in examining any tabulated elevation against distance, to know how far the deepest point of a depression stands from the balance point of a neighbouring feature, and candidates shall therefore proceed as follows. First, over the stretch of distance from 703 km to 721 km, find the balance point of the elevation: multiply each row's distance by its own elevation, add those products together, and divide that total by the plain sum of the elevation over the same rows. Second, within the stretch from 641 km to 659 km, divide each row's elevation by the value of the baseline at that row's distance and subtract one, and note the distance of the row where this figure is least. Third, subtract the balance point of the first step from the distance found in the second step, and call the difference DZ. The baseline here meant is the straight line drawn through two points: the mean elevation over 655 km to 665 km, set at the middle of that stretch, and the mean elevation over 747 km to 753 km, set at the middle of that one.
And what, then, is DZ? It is -58.1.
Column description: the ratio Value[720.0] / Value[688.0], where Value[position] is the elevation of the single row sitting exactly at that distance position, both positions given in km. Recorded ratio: 0.98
